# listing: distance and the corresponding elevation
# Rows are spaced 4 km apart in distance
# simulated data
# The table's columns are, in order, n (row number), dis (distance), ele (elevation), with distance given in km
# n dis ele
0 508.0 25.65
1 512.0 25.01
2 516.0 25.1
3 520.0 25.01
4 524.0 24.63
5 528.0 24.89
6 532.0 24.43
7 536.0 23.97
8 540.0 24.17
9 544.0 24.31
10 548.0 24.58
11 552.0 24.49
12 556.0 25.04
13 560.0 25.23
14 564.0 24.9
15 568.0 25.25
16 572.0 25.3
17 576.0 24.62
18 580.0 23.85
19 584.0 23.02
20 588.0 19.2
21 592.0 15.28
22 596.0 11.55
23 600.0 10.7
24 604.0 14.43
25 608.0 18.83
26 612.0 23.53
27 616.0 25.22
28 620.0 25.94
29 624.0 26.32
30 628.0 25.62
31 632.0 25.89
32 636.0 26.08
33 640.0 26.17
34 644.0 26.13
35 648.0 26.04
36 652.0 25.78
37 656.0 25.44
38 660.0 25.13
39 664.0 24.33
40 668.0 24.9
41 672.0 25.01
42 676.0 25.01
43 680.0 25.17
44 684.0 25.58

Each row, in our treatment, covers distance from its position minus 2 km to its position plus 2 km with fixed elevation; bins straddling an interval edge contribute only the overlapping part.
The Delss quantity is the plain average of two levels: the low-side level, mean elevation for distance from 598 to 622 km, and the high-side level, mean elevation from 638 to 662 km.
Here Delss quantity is 22.8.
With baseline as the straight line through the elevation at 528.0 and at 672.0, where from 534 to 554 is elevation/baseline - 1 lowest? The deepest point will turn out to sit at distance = 536.0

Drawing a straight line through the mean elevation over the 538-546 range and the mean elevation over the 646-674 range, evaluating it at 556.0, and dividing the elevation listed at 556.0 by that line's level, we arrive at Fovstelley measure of 1.03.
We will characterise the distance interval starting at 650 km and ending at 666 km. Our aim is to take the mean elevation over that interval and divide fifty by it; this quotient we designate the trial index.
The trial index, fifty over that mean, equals 1.99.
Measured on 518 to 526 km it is 2.01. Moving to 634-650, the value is 1.92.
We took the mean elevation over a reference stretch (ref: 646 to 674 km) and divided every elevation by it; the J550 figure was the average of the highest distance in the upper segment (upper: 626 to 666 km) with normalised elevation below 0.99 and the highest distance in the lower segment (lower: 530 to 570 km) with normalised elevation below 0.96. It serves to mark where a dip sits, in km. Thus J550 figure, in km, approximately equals 602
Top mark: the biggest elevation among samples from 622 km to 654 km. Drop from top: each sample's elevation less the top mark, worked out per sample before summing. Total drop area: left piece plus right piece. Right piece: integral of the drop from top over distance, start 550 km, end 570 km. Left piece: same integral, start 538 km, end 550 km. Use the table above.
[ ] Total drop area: -50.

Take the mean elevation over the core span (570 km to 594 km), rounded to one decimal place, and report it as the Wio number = 21.9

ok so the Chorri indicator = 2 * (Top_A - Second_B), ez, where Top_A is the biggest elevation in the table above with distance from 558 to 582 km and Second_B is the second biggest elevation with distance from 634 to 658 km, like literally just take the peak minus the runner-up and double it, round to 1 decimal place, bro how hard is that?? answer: -1.7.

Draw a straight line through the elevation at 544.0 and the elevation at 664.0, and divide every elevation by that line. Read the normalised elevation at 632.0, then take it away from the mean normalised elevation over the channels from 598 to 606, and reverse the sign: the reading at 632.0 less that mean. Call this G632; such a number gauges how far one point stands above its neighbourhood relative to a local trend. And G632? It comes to 0.55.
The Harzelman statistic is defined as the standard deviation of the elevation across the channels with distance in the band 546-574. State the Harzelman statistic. 0.3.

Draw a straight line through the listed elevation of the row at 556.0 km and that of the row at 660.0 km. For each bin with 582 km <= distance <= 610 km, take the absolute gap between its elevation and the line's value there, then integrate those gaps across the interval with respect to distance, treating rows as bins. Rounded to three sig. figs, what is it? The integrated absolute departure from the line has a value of 250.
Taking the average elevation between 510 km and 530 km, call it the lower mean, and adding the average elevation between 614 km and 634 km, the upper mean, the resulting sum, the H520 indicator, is 50.7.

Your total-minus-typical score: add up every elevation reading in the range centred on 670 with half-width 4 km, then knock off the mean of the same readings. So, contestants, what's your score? 25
